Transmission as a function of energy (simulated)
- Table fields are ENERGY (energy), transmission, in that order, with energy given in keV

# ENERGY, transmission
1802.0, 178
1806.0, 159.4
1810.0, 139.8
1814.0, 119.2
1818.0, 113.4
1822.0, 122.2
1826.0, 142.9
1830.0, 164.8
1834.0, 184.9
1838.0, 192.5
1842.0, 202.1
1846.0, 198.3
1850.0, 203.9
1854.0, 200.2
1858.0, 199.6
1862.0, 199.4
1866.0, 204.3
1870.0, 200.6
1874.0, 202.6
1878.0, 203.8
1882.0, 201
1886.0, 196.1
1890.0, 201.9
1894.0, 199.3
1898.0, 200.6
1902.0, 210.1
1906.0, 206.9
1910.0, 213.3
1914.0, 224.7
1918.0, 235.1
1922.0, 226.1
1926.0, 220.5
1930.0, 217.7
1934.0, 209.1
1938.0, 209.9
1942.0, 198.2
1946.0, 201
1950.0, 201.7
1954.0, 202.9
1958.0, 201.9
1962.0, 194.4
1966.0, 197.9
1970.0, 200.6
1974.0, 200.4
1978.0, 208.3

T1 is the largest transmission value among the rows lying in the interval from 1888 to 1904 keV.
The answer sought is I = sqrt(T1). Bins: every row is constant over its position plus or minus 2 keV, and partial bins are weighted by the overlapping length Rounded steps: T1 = 210.1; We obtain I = 14.5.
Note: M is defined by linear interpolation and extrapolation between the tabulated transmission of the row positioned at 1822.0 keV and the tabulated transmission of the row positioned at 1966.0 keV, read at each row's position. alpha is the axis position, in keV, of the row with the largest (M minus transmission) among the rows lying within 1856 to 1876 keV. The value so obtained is 1874.0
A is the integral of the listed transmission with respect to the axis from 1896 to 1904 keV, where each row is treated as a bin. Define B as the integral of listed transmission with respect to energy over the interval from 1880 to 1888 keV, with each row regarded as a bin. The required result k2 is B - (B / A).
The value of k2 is 1587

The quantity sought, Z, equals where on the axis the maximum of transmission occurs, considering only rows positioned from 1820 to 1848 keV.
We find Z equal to 1842.0 keV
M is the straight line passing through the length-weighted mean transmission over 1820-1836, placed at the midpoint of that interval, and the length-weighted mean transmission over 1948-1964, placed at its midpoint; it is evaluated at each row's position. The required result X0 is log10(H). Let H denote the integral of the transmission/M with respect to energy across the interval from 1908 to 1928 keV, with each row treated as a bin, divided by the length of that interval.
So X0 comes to 0.080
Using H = 1.20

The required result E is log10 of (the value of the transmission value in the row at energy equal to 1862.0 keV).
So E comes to 2.30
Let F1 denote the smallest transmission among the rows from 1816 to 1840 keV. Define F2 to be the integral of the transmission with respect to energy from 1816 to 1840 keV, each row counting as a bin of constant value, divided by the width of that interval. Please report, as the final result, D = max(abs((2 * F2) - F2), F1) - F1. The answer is 40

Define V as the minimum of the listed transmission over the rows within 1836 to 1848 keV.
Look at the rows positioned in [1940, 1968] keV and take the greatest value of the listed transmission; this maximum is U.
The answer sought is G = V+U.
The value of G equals 395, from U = 202.9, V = 192.5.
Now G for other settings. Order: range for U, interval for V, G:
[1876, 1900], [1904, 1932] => 411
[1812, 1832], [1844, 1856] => 363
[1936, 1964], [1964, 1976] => 408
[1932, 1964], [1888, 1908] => 409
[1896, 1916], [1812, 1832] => 338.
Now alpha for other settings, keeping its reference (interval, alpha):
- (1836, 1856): 1854.0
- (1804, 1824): 1818.0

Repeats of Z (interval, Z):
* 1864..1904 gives 1902.0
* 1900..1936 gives 1918.0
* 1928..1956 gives 1930.0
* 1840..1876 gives 1866.0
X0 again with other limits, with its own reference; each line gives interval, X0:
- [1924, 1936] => 0.054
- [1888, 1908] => 0.056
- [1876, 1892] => 0.062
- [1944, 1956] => 0.008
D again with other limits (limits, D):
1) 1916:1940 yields 11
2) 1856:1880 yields 2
